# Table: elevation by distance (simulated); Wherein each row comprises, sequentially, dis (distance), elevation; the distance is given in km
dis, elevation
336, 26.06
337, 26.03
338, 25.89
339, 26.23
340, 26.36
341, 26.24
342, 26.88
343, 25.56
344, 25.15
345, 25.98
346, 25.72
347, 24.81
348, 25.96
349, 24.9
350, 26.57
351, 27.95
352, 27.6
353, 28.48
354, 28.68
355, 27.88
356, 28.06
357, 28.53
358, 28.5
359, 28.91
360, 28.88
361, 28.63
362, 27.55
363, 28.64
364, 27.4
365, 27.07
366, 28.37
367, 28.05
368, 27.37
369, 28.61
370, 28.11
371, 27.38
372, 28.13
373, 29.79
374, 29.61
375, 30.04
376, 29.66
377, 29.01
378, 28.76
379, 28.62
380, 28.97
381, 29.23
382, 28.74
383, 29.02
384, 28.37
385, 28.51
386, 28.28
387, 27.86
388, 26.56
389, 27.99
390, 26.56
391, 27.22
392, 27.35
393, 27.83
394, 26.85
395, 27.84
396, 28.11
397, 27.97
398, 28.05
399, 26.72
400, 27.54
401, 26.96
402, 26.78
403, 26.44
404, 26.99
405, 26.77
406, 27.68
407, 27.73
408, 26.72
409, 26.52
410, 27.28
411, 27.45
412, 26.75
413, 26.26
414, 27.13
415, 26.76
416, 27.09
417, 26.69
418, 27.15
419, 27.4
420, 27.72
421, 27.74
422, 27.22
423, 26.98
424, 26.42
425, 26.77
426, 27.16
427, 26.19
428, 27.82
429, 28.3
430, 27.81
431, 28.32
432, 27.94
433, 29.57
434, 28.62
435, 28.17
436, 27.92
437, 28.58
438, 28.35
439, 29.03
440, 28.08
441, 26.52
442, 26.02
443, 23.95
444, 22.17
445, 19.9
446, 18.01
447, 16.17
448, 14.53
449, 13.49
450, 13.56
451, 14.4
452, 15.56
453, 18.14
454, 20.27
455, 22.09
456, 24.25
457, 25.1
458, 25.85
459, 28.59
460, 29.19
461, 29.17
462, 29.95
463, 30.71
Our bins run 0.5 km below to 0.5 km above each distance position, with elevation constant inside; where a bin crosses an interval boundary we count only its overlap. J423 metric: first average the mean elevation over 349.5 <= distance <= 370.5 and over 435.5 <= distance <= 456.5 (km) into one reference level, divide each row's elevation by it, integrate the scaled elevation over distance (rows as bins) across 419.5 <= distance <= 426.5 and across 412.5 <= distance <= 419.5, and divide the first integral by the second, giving 1.0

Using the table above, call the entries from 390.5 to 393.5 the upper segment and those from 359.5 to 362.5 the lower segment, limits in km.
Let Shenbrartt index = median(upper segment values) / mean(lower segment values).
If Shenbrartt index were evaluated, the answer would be 0.96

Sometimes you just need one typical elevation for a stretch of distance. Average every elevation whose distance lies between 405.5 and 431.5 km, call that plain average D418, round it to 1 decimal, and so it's 27.2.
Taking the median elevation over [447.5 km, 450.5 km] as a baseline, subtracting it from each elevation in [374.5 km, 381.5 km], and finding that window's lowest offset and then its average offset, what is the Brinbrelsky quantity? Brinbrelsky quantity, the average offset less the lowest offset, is 0.56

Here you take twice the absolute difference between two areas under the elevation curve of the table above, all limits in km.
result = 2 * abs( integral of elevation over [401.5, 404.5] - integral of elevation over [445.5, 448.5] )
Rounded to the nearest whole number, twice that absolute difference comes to 63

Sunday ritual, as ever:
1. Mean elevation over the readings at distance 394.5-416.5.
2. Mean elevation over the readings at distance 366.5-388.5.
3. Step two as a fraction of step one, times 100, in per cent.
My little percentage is 105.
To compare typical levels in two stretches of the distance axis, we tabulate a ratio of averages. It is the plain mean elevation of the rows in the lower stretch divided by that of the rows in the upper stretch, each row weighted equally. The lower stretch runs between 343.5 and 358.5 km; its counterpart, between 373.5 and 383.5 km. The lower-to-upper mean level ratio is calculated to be 0.93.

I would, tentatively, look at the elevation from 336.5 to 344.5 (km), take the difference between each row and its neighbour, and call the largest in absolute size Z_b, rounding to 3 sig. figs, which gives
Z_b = 1.32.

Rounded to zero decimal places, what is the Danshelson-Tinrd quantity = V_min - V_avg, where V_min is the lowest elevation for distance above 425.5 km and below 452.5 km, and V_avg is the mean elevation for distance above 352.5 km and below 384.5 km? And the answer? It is -15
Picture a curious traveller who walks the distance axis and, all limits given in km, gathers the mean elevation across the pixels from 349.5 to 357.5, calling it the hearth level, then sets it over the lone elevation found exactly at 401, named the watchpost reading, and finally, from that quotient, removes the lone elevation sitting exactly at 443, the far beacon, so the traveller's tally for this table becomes -23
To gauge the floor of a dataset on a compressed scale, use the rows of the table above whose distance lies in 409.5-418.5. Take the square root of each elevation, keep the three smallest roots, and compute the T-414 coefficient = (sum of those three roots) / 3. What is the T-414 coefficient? 5.15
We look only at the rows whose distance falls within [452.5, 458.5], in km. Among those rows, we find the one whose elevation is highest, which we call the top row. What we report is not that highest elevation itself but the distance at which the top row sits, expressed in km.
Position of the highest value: 458 km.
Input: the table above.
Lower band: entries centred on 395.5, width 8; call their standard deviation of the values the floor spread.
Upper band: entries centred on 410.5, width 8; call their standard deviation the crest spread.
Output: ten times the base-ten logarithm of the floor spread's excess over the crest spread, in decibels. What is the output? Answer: -13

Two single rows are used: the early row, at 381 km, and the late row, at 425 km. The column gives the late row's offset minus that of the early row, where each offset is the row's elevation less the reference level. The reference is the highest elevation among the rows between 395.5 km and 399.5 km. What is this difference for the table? -2.5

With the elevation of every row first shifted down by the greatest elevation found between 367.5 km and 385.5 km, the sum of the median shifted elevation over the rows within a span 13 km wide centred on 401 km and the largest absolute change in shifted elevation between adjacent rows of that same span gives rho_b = -1.2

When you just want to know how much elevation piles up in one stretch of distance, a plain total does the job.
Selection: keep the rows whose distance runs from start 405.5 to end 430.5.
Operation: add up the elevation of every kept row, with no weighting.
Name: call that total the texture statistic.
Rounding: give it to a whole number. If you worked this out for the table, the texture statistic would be 679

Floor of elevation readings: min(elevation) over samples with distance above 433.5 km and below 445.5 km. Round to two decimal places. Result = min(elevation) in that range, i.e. 19.90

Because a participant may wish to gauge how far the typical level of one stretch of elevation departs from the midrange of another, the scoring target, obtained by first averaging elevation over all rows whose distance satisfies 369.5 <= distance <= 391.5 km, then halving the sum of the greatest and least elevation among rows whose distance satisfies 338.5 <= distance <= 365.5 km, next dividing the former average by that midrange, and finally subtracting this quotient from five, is 3.94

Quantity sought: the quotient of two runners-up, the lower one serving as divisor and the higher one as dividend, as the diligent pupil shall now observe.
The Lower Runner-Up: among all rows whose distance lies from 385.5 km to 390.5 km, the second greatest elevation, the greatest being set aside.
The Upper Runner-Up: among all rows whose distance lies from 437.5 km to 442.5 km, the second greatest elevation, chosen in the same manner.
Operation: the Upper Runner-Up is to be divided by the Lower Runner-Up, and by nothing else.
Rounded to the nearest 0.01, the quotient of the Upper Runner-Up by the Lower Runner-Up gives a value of 1.01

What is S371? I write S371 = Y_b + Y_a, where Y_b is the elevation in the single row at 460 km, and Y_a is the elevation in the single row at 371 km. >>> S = 56.6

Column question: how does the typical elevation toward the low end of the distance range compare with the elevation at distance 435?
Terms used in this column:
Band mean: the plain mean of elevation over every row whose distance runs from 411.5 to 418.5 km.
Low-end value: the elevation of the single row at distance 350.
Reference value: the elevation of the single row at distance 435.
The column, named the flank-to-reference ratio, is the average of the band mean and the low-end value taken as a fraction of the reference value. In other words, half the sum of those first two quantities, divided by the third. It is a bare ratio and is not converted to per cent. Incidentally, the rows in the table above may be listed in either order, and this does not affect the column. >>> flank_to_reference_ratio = 0.95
